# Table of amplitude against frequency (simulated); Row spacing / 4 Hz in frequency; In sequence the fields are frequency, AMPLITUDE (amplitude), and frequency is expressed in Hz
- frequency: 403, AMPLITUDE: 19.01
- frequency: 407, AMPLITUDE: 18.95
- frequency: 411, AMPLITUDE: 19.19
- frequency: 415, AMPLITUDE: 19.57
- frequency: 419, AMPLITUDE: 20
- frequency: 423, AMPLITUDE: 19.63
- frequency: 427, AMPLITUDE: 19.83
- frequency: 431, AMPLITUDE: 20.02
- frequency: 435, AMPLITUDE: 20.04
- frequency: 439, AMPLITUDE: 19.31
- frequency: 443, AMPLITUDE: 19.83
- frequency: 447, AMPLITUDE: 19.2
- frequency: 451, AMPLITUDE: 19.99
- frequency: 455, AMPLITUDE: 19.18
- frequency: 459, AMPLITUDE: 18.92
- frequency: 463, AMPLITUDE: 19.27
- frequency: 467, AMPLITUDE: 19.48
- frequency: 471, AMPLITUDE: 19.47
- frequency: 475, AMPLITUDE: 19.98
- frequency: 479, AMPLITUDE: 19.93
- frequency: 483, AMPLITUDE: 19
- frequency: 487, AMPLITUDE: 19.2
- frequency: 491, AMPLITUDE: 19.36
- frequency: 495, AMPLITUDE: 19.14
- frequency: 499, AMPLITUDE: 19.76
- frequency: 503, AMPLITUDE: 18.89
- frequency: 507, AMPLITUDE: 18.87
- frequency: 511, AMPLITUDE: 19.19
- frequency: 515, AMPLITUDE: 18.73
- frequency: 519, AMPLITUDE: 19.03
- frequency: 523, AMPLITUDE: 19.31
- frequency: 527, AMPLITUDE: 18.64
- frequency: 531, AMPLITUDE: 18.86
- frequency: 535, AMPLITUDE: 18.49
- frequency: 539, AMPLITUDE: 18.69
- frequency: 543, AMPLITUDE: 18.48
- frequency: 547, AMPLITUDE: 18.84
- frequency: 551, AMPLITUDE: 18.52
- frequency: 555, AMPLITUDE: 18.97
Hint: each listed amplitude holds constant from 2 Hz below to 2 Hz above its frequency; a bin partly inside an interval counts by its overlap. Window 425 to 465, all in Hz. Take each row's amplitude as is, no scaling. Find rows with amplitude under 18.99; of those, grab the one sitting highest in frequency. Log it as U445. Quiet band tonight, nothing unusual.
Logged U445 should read 459 Hz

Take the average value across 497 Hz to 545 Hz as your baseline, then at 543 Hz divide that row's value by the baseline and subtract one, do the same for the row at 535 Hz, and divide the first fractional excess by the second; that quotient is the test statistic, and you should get 1.0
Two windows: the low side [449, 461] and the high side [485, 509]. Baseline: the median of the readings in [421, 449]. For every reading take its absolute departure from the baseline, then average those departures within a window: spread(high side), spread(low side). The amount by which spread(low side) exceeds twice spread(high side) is -0.68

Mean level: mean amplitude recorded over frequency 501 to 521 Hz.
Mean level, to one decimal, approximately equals 18.9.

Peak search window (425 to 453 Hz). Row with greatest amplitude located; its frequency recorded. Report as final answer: 435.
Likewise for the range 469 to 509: 475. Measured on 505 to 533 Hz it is 523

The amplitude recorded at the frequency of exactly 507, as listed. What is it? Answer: 18.87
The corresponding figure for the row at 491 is 19.36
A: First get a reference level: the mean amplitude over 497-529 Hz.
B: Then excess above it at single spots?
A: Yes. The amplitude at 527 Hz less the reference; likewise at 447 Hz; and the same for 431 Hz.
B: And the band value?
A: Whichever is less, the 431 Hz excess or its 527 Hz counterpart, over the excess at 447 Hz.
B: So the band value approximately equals -2.8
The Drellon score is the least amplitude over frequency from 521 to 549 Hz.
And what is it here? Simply 18.48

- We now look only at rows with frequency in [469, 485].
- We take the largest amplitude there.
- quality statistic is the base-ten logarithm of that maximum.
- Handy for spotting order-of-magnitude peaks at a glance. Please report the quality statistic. 1.301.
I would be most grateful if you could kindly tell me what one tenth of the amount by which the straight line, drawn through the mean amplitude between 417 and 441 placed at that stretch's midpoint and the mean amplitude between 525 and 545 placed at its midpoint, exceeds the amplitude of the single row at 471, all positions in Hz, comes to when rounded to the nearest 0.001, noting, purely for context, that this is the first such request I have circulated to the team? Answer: -0.013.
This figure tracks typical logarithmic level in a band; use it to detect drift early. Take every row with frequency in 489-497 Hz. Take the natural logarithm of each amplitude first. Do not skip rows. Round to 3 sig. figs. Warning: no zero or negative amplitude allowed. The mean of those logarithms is 2.96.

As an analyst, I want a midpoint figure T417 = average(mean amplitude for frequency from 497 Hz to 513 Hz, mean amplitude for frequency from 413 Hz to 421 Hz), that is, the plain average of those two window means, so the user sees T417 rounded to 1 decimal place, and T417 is 19.5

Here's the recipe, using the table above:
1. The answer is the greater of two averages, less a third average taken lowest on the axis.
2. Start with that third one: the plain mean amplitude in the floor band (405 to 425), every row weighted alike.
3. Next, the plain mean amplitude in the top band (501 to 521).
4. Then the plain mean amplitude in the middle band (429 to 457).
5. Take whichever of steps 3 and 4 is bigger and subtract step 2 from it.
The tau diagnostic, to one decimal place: 0.2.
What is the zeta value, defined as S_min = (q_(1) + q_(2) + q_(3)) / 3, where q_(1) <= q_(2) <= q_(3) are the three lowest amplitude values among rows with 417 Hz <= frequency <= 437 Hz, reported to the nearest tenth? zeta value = 19.8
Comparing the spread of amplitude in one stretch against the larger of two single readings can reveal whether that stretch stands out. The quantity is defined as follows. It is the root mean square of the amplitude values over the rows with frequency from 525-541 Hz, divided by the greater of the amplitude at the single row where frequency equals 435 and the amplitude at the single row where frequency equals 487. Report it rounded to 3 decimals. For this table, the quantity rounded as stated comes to 0.932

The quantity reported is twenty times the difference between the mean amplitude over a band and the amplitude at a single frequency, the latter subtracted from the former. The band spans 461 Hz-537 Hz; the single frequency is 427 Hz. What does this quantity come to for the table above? -13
